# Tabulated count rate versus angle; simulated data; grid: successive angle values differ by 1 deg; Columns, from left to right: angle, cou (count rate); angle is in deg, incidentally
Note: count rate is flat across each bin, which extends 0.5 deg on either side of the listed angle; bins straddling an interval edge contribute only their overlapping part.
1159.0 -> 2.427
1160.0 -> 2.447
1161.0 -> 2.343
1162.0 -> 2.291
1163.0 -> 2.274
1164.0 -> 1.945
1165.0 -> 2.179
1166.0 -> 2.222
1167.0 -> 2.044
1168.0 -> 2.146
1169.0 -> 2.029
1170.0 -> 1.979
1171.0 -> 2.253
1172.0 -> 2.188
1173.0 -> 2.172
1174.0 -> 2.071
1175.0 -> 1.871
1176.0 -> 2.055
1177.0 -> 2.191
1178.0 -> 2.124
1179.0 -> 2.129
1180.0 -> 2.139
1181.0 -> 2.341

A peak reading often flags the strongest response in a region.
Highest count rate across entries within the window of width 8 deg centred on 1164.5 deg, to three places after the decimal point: 2.343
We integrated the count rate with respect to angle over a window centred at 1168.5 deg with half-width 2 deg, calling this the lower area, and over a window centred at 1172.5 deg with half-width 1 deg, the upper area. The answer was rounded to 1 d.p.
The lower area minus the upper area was 3.8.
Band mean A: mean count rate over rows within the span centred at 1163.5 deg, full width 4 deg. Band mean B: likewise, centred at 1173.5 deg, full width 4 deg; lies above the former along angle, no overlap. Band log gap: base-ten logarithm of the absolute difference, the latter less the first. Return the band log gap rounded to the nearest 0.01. -1.01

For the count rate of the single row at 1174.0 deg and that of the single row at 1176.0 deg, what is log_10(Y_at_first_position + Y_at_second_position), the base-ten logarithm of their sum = 0.616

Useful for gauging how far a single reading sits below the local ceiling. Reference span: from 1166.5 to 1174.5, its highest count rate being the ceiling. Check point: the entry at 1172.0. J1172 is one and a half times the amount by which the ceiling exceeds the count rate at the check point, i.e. 0.1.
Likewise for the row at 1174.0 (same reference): 0.3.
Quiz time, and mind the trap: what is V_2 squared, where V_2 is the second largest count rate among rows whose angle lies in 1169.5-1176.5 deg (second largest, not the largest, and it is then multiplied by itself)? 4.79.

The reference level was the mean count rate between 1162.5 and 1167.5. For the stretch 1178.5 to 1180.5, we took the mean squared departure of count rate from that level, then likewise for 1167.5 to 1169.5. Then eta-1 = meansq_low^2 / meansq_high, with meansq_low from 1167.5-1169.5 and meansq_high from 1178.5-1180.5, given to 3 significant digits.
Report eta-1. 1.13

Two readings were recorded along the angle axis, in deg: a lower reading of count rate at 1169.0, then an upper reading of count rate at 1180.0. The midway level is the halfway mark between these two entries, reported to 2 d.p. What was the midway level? 2.08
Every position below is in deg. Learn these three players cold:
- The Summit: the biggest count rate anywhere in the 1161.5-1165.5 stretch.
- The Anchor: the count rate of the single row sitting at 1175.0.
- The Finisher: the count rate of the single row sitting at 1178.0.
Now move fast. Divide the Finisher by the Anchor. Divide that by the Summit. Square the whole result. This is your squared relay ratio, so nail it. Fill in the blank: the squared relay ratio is 0.246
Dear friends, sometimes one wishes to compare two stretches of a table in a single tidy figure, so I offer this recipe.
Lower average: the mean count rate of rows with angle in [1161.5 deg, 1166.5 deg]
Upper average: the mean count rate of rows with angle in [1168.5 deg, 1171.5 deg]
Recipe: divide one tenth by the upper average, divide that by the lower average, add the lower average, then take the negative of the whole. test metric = -2.20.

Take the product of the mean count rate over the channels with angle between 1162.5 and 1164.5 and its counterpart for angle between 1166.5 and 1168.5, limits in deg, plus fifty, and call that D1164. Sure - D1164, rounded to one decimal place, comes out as 54.4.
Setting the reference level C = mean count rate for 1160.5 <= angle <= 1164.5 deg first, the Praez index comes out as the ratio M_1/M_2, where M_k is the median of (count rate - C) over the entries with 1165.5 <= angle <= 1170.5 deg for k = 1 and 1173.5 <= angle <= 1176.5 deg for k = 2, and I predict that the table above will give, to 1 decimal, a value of 1.1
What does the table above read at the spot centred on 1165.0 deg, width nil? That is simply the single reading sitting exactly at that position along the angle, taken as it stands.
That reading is 2.179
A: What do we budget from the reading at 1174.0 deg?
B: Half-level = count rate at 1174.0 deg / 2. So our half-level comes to 1.04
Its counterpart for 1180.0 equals 1.07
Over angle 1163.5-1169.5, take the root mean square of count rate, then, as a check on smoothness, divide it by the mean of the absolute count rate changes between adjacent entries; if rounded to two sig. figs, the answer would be 16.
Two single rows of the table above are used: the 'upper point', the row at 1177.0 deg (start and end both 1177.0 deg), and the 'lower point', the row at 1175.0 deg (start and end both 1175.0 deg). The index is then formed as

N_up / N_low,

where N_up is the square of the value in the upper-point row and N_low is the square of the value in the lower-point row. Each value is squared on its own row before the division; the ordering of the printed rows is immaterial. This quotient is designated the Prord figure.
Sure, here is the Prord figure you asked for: 1.37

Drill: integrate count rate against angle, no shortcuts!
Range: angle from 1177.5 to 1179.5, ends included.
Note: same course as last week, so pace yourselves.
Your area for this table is 4.25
